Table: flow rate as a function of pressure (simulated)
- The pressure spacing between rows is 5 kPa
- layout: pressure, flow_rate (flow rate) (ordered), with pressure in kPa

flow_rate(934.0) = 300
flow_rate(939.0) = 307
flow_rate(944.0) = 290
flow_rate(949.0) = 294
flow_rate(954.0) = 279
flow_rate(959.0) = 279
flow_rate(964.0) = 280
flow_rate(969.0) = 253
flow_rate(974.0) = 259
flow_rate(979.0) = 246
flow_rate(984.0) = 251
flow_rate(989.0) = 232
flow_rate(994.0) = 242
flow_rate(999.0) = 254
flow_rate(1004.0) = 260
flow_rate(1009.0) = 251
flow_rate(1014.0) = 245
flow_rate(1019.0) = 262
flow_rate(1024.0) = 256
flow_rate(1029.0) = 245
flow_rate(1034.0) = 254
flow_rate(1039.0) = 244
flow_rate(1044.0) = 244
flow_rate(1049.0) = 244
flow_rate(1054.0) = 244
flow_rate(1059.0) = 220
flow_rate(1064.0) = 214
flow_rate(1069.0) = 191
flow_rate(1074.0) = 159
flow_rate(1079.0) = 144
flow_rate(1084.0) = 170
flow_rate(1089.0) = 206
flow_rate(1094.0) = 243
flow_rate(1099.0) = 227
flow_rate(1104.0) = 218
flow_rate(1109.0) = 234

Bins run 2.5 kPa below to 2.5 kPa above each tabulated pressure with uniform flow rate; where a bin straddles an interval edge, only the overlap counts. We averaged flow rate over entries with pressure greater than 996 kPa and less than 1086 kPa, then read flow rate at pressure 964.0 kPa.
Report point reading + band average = 508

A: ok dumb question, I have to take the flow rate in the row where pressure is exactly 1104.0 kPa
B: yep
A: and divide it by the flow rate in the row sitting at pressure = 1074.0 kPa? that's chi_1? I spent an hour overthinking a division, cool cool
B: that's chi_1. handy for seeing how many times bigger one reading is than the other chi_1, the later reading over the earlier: 1.37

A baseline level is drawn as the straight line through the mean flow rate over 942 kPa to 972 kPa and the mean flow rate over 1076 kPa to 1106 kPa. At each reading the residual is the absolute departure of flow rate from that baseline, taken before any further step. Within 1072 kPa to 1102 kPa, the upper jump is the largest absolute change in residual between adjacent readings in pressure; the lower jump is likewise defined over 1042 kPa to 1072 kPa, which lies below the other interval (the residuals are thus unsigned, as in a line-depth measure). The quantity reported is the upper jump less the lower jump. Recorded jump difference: 19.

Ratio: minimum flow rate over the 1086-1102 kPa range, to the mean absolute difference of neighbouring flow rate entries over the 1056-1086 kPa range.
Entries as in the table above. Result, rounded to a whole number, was 10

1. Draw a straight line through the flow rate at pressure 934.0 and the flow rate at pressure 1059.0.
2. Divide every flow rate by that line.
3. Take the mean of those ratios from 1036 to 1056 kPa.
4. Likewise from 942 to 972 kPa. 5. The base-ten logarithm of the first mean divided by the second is 0.040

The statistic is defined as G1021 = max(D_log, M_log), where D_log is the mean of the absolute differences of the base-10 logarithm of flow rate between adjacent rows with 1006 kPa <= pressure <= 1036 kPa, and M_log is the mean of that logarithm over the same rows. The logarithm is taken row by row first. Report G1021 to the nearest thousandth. 2.402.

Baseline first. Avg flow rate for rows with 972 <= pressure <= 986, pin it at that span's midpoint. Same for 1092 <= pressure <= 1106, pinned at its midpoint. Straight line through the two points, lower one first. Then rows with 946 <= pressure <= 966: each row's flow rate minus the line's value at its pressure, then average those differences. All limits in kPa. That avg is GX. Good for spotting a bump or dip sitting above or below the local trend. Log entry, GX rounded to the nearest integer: 27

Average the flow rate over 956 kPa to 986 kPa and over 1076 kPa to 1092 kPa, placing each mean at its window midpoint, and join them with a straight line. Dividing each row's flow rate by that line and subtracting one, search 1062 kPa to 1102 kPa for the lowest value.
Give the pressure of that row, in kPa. 1079.0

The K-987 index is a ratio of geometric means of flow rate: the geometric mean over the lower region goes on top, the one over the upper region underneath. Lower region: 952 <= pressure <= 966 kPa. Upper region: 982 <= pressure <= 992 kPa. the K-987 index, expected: 1.16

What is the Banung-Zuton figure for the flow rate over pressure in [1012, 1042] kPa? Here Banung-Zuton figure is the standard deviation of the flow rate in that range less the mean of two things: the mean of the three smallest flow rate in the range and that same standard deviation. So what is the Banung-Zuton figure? -119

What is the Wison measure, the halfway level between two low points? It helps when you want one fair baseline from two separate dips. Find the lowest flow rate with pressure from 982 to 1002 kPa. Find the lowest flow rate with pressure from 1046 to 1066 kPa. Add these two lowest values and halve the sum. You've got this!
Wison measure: 223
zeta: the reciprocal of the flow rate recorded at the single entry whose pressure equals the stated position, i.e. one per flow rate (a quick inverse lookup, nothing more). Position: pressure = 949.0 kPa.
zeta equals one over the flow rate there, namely 0.0034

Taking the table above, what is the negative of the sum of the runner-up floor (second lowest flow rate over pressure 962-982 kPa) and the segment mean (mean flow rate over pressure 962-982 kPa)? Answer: -512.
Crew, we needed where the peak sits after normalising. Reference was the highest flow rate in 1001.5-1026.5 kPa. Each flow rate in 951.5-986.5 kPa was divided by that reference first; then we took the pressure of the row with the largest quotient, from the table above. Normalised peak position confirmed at 964.0 kPa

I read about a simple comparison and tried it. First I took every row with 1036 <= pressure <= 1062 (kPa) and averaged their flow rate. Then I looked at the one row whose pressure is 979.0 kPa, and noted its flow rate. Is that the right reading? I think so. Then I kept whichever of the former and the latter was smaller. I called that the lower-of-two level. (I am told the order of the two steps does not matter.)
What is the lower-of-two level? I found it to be 239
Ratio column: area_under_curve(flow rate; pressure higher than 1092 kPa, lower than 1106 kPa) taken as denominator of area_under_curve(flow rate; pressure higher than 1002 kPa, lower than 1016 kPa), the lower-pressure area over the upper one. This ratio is 1.1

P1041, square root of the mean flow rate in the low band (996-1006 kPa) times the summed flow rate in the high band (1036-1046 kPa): 354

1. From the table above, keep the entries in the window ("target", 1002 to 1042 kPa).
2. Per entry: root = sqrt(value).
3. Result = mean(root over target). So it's 15.9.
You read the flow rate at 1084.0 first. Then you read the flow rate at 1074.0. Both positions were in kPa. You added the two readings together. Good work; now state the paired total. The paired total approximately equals 329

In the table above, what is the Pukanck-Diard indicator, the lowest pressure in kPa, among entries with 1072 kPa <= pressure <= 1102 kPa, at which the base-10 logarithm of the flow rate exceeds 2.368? 1094.0 kPa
